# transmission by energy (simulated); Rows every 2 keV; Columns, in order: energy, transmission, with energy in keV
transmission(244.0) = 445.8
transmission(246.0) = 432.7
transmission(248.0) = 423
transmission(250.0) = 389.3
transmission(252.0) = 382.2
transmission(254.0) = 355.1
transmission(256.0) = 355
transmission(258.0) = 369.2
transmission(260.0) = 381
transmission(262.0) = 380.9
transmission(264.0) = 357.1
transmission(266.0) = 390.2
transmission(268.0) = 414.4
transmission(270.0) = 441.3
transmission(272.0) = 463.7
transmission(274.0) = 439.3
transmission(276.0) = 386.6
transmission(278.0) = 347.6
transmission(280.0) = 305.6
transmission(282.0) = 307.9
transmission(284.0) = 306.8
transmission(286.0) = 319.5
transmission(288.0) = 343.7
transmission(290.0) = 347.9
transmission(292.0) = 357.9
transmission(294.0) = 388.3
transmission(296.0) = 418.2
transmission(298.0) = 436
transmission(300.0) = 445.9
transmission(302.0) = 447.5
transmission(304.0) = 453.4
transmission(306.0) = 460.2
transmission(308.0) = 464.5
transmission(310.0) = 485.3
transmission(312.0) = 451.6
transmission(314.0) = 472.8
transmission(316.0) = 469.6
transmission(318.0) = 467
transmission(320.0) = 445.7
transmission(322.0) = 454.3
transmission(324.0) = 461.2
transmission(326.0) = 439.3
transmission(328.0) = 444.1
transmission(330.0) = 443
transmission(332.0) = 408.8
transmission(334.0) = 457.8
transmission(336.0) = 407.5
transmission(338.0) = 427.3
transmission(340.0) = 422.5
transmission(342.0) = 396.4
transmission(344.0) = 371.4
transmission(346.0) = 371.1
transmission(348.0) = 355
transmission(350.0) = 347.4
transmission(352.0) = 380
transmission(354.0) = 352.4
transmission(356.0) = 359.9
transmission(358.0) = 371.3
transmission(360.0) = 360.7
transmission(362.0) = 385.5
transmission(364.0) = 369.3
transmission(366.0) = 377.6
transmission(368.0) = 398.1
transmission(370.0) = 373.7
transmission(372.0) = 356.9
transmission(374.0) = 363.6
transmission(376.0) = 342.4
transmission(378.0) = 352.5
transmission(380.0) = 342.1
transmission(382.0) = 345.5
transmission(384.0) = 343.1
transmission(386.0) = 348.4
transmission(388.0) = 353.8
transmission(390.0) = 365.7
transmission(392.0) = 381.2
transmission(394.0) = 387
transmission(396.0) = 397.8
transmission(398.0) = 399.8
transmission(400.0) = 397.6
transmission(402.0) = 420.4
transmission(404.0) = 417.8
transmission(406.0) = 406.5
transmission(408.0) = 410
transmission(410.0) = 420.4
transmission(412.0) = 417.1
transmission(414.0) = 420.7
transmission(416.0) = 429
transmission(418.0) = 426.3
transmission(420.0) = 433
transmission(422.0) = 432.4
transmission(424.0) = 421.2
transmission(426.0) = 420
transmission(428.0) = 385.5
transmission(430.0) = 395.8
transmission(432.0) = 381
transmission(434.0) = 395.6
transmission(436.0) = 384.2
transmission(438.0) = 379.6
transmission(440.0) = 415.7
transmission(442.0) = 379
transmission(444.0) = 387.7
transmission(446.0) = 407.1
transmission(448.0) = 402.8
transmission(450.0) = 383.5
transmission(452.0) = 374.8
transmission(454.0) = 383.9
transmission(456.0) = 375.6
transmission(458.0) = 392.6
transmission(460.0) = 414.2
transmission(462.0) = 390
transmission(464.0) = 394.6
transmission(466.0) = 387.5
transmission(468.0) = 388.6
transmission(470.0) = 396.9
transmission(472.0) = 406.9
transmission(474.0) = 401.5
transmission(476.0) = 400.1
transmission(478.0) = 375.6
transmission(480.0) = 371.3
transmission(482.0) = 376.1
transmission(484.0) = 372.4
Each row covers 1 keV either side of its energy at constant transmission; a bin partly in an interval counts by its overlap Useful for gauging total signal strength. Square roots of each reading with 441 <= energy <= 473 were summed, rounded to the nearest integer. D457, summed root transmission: 317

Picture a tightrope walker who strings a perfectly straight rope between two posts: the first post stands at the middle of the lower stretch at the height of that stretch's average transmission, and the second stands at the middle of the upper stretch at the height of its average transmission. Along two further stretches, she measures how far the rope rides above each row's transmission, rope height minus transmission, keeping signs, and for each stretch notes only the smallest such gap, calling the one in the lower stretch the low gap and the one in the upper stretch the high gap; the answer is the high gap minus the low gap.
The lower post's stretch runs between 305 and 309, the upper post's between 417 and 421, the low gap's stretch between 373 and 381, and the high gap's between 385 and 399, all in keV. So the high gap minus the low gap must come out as -43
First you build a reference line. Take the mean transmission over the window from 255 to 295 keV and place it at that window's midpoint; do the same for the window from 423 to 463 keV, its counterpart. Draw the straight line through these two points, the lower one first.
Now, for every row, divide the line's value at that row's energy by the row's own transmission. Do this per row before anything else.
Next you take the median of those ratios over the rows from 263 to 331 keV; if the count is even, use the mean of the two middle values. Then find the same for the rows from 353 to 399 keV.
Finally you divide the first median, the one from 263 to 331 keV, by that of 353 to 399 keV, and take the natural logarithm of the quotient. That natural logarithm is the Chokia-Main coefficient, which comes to -0.22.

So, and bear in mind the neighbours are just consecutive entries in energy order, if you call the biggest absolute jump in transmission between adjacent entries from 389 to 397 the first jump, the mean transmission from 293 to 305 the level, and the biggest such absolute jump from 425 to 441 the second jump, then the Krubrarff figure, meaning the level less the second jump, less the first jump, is 380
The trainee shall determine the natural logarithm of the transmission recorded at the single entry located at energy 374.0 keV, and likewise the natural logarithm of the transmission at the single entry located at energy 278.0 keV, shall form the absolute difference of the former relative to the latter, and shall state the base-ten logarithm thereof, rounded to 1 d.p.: -1.3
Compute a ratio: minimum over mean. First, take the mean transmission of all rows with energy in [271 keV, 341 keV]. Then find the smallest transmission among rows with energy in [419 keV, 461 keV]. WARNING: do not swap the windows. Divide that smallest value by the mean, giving 0.90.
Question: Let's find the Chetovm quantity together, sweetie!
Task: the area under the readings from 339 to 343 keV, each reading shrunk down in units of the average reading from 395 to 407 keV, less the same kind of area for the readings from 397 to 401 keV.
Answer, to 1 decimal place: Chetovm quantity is 0.1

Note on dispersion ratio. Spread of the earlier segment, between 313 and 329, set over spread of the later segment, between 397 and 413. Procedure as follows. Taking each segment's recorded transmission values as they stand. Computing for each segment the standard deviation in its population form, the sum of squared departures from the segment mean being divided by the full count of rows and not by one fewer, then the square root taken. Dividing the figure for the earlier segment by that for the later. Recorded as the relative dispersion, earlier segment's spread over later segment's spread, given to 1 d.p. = 1.4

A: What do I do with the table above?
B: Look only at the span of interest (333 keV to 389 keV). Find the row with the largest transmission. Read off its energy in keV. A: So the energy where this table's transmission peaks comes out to 334.0 keV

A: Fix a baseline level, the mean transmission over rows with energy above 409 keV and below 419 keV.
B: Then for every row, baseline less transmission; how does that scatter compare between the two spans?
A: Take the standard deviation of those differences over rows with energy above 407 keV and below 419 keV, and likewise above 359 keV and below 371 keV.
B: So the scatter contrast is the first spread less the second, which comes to -6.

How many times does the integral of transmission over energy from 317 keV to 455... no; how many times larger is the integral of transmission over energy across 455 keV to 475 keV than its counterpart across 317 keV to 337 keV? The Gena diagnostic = 0.89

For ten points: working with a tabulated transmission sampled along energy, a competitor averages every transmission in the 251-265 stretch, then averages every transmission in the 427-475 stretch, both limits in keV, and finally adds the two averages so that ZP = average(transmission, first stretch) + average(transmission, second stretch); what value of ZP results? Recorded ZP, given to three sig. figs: 761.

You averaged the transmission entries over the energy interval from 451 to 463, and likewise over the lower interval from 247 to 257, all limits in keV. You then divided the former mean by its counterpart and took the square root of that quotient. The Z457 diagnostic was 1.01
